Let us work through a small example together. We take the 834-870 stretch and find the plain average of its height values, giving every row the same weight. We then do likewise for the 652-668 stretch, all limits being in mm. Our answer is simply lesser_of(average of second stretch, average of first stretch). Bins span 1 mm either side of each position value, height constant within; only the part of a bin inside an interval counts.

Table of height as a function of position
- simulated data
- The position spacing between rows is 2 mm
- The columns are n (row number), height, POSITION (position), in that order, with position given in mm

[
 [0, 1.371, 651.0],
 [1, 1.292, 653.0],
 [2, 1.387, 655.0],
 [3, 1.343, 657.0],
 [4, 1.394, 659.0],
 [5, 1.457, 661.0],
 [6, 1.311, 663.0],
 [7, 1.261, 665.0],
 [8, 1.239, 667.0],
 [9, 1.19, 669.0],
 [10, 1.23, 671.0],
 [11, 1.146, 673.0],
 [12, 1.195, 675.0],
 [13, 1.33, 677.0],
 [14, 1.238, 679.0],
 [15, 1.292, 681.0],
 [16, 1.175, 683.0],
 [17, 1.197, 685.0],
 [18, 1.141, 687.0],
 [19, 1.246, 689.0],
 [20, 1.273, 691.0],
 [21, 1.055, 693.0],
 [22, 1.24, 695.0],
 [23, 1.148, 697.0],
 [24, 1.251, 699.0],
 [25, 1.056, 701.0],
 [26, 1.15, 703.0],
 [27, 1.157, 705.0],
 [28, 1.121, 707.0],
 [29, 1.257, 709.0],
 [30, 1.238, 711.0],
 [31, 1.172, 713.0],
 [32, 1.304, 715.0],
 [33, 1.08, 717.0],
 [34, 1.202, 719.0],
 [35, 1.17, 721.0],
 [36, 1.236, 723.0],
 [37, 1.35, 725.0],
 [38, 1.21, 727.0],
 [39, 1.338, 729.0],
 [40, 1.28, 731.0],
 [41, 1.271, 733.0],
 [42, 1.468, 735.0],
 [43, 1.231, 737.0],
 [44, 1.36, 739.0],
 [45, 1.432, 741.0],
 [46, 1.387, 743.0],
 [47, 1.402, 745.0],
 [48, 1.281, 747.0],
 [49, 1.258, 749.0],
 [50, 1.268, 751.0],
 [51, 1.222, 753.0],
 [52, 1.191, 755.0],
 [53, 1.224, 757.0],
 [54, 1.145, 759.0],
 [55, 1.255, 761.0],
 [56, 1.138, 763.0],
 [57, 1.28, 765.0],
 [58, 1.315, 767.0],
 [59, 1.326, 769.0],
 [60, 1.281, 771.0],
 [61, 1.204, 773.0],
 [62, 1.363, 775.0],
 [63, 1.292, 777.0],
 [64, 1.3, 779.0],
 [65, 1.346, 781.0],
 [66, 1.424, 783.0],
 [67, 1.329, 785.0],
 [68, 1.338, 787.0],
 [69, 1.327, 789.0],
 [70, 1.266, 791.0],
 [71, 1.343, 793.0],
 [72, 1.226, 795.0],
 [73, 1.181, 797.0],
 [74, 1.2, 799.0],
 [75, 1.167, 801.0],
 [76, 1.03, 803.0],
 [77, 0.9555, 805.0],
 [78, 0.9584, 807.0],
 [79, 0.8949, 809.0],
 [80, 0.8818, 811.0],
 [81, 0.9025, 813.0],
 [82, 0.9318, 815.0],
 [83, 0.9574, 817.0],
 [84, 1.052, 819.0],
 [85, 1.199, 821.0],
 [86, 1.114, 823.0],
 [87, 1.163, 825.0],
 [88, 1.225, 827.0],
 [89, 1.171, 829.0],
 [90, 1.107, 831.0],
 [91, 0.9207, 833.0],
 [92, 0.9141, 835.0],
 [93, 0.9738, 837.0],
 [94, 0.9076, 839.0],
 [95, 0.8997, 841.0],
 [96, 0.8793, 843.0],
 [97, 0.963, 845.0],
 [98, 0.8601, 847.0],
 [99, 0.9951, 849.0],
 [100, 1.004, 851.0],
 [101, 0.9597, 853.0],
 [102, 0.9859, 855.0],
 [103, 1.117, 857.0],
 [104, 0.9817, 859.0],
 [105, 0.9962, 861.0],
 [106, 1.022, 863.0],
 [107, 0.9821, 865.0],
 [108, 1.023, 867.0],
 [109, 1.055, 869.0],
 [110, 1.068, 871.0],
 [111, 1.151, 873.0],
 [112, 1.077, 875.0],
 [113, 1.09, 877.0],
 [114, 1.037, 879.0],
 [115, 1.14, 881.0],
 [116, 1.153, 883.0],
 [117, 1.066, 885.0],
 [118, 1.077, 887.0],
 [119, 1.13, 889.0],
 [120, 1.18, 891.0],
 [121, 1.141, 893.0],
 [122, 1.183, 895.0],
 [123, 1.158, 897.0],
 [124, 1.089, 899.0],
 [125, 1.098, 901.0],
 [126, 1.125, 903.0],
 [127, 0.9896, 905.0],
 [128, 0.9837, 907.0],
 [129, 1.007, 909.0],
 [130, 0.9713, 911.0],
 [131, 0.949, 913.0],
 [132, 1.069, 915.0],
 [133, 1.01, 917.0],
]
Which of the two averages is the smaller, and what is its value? 0.97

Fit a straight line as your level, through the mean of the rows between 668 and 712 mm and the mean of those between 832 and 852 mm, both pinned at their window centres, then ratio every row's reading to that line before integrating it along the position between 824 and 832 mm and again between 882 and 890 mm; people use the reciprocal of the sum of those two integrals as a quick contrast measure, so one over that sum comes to 0.0497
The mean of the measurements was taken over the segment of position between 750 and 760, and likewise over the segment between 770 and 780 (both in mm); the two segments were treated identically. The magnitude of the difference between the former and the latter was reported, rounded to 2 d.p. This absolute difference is 0.08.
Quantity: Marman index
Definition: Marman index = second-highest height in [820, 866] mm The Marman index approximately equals 1.199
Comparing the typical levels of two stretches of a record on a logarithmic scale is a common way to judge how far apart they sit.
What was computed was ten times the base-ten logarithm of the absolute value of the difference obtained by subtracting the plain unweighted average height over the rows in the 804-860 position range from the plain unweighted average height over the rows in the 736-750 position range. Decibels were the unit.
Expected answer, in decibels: -4.7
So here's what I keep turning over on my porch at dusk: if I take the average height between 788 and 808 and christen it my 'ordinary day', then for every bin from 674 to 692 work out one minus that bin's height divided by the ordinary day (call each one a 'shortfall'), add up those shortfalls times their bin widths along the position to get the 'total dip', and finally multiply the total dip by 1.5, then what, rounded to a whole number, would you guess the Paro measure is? -2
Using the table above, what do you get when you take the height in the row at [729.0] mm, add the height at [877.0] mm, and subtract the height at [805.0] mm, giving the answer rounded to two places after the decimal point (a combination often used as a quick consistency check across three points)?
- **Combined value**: 1.47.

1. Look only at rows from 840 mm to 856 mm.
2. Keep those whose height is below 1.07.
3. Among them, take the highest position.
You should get 855.0 mm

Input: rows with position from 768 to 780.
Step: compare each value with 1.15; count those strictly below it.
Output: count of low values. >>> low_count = 0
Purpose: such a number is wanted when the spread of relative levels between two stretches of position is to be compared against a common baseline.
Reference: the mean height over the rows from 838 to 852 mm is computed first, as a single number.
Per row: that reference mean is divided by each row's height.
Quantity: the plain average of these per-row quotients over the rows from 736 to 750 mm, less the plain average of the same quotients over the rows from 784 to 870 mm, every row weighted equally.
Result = -0.20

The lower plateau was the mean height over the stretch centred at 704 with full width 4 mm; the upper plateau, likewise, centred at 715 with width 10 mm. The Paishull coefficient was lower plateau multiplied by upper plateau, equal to 1.4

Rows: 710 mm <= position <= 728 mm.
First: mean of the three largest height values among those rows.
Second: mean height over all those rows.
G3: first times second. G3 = 1.58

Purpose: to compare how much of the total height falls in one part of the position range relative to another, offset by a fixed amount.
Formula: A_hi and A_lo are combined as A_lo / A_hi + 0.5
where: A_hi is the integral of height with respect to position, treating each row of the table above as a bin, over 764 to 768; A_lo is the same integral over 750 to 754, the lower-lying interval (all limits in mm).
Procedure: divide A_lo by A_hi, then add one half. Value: 1.46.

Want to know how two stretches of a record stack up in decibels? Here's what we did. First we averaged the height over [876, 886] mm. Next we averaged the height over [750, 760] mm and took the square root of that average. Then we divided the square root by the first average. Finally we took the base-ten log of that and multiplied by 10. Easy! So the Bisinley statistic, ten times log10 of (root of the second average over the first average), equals 0.0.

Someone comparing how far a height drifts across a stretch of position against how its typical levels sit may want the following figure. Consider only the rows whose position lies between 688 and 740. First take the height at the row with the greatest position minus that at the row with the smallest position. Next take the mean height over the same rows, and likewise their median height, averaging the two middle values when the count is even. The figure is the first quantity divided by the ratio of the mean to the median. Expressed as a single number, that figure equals 0.12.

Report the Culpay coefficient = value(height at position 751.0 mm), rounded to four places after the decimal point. 1.2680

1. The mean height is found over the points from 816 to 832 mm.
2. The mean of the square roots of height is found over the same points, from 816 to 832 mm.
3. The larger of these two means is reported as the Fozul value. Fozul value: 1.12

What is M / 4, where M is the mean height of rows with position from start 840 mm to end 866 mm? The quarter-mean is 0.24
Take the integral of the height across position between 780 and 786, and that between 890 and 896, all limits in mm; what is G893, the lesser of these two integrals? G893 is 7.01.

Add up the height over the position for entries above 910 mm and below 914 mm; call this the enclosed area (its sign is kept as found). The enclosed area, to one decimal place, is 3.8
